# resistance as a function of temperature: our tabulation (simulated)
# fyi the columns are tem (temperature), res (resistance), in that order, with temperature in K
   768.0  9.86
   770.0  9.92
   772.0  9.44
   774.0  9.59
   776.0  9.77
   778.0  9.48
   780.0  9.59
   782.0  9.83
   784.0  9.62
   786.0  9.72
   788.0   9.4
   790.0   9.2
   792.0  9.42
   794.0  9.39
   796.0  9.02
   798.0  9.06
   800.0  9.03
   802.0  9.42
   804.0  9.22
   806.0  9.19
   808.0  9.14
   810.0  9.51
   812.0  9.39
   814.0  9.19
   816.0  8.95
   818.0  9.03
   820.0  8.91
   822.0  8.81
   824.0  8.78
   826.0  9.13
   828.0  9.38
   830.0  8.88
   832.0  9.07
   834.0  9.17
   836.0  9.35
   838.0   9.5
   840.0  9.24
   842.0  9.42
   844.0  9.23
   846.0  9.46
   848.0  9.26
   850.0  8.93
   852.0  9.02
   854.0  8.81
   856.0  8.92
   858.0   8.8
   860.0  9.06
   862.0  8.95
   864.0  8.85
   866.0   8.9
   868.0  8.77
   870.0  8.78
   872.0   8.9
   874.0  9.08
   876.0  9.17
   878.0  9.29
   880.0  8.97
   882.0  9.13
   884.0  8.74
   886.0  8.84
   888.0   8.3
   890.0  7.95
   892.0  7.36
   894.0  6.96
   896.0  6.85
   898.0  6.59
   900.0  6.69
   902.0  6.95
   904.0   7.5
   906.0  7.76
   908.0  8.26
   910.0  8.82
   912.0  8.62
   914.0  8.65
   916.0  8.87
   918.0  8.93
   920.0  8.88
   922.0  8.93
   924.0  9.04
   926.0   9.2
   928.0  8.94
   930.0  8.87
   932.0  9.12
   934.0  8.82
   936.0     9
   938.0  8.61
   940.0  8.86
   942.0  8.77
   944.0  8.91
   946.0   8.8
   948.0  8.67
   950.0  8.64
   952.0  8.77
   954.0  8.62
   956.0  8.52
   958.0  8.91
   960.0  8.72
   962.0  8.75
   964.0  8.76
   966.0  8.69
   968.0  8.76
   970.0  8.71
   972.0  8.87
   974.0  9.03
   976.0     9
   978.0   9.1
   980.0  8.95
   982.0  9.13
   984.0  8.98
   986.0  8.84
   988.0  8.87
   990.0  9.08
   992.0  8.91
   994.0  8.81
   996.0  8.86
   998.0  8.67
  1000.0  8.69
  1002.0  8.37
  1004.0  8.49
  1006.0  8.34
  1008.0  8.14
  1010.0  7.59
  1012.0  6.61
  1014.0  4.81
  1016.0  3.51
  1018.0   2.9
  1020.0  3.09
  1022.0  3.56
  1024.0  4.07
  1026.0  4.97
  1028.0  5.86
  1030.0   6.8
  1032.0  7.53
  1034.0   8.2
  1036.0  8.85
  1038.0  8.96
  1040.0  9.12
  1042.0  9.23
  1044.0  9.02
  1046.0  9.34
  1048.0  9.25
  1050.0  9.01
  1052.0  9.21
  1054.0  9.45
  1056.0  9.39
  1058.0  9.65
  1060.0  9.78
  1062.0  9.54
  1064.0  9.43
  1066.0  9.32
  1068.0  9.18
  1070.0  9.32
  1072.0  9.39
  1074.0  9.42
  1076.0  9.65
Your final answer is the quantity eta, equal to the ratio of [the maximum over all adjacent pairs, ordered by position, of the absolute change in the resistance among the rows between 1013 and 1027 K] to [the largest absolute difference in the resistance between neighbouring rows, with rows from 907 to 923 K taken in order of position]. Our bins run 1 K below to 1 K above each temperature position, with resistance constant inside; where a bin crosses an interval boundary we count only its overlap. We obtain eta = 2.3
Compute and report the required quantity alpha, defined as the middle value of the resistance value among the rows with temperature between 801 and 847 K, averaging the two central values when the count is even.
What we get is 9.19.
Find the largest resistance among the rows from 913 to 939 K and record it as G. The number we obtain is 9.2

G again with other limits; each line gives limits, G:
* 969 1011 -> 9.13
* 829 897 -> 9.5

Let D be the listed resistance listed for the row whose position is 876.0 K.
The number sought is 9.17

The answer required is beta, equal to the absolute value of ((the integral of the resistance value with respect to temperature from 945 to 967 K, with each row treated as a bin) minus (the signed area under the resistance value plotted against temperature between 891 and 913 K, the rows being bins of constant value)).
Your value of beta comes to 27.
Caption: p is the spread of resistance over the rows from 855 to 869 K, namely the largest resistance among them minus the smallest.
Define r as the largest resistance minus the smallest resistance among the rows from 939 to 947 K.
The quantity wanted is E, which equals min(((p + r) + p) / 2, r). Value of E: 0.14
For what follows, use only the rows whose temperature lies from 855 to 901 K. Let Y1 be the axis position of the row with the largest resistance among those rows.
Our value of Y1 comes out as 878.0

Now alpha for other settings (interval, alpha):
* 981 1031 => 8.34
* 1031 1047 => 8.99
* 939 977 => 8.76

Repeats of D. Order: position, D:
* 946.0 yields 8.8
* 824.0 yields 8.78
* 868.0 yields 8.77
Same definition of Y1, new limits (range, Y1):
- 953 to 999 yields 982.0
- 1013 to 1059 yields 1058.0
